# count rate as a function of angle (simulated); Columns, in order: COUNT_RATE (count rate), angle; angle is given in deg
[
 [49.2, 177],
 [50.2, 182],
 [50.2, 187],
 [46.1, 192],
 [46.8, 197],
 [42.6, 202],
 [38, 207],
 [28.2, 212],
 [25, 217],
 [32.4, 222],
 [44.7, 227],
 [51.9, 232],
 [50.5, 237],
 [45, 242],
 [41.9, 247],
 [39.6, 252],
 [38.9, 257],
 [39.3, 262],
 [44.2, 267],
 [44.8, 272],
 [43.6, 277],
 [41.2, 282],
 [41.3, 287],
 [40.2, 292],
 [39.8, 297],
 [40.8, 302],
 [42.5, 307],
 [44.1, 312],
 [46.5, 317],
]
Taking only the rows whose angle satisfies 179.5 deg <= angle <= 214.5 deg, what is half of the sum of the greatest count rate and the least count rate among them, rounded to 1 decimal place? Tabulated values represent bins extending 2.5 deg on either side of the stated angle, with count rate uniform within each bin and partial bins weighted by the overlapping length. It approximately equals 39.2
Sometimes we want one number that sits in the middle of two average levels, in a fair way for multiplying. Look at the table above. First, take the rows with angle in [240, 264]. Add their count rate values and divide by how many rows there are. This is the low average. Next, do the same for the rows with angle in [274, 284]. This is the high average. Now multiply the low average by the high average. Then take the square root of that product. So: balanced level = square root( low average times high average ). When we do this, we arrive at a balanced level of 41.7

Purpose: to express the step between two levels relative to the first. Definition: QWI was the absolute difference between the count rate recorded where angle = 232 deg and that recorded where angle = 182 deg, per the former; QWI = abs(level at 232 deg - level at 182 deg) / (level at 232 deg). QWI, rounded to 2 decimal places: 0.03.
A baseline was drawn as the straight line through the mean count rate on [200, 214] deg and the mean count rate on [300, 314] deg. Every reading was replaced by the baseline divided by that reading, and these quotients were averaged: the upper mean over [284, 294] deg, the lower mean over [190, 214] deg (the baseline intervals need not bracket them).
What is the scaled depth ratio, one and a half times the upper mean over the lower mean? 1.65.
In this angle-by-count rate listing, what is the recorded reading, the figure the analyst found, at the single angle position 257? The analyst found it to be 38.9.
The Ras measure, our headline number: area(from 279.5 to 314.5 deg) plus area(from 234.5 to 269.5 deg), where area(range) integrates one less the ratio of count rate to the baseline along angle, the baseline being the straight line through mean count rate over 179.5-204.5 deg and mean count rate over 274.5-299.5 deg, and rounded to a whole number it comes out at 0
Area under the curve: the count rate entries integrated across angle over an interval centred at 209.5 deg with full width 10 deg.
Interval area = 331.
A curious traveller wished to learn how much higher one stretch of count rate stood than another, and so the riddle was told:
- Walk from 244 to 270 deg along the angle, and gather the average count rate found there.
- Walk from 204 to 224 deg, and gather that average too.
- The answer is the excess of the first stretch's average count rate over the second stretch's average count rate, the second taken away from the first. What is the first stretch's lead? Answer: 10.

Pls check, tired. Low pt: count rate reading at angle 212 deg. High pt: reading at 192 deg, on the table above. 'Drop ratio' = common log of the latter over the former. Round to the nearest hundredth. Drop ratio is 0.21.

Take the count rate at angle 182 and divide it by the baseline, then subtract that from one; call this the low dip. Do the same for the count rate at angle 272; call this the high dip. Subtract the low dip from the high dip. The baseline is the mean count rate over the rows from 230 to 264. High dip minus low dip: 0.12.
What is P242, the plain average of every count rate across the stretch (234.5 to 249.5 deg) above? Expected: 46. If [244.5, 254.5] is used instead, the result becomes 41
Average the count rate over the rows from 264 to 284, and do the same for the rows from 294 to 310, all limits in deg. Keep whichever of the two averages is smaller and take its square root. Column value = 6.41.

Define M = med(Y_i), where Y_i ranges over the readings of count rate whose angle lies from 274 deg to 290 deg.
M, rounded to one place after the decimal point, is 41.3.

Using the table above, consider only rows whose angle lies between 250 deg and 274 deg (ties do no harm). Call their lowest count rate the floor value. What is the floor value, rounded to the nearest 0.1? 38.9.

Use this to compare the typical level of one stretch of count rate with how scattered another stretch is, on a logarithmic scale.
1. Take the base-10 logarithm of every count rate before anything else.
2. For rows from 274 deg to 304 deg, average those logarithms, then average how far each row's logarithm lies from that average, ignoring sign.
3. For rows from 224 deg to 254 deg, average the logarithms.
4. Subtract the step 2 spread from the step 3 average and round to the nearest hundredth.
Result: 1.65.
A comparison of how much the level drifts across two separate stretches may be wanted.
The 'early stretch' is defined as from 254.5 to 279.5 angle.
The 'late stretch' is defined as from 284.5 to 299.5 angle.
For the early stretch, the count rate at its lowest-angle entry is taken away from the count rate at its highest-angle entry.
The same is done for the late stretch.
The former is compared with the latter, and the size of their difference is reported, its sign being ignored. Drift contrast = 6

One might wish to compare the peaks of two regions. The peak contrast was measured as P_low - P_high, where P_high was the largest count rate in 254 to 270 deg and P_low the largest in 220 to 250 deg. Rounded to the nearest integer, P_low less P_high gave 8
